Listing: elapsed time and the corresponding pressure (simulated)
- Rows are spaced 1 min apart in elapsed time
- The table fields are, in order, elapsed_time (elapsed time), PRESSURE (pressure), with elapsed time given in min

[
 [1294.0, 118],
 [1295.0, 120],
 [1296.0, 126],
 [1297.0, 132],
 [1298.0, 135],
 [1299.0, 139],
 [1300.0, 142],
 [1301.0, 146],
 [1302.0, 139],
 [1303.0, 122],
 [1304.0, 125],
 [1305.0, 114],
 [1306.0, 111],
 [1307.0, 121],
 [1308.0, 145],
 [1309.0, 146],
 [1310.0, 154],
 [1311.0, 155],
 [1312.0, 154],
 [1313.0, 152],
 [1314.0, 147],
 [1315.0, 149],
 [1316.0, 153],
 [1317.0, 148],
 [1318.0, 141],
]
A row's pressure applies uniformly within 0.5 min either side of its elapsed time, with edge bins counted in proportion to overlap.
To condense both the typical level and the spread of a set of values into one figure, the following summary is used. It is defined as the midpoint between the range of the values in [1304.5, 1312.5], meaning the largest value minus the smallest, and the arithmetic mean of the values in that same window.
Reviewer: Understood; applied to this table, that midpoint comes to 91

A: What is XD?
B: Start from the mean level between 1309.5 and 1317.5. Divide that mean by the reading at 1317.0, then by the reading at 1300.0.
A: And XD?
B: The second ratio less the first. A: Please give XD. 0.04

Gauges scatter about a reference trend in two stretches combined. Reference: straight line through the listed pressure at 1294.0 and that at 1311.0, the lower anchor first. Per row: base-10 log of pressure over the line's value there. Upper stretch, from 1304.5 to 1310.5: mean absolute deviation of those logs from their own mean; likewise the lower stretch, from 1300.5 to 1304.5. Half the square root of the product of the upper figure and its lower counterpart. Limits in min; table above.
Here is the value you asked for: 0.021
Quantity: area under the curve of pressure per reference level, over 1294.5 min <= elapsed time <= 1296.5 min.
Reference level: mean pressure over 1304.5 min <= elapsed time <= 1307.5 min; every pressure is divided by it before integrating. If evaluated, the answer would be 2.1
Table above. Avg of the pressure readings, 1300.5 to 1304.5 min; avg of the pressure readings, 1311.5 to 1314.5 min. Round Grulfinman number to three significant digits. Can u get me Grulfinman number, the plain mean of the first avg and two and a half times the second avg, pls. 255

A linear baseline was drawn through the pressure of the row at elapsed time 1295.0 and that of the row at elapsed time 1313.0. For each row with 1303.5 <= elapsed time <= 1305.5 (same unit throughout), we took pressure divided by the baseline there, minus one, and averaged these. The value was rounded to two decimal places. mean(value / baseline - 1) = -0.13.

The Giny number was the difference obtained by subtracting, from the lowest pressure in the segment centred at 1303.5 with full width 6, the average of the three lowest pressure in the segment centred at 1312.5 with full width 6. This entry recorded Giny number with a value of -38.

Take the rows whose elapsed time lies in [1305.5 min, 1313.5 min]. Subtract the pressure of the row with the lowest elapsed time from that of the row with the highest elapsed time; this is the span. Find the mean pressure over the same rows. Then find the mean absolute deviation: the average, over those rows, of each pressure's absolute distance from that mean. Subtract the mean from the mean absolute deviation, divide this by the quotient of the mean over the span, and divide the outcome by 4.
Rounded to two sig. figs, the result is -9.3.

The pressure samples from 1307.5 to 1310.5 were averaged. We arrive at 148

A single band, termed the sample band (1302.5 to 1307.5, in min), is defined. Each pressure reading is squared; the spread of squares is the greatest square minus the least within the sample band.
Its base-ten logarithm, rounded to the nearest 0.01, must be 3.52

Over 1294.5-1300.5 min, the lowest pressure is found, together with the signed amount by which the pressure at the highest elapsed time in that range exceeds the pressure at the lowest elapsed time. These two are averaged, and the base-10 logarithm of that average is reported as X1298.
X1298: 1.851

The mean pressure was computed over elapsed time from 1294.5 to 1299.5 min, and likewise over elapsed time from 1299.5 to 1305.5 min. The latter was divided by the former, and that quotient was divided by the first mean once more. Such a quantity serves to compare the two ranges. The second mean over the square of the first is 0.0077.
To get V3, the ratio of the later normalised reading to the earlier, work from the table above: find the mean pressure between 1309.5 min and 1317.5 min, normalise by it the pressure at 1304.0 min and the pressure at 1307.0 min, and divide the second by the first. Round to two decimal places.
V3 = 0.97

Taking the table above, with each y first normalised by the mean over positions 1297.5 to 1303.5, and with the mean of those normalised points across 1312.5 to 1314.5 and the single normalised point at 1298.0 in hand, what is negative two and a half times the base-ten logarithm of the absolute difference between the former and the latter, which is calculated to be 2.4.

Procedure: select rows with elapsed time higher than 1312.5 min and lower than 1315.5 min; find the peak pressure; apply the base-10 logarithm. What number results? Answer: 2.18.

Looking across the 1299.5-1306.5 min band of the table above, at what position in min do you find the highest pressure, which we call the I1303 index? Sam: 1301.0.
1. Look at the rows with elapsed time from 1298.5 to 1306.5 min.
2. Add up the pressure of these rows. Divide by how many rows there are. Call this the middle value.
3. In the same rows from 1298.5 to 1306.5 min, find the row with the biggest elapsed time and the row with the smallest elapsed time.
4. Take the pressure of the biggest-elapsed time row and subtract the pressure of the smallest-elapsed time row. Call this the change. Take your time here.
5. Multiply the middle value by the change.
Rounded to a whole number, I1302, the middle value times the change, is -3633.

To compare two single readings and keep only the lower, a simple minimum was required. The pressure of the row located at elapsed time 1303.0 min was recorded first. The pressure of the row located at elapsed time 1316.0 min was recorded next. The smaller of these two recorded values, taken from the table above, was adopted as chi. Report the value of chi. 122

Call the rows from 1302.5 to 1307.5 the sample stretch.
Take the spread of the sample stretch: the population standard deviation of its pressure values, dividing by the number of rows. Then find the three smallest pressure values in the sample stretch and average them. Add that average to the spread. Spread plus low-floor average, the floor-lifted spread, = 121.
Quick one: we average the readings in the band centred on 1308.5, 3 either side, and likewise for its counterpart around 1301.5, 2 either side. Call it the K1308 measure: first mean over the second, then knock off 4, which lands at -2.99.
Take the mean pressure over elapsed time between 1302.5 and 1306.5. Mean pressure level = 118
